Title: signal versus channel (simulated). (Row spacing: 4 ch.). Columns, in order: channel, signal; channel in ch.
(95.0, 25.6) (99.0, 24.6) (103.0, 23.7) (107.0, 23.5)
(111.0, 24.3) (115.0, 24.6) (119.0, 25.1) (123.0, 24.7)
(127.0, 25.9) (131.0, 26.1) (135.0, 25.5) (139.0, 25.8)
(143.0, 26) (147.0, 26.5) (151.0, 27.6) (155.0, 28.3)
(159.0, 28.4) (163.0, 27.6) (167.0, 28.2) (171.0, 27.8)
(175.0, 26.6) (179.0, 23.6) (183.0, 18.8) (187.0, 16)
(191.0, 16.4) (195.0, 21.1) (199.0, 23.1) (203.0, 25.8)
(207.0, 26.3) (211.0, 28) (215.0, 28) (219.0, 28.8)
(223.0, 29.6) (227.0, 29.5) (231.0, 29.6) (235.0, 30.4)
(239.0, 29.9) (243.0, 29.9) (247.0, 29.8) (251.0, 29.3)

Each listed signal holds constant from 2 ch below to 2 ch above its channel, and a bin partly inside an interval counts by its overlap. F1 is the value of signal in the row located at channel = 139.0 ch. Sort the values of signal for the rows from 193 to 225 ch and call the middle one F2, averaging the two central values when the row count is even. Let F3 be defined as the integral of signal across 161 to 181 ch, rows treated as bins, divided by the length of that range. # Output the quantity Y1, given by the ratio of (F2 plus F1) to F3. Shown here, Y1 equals 1.98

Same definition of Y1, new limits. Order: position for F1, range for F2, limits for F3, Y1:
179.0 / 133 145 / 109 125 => 2.00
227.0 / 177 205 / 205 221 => 1.82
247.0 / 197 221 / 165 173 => 2.03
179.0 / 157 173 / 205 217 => 1.88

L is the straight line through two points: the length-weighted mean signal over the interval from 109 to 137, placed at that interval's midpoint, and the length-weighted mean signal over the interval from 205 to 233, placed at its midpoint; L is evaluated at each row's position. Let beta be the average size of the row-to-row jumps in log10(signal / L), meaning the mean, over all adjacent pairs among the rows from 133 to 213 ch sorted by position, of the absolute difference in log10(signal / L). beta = 0.0286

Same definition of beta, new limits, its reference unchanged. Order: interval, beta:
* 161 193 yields 0.0390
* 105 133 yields 0.0083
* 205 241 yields 0.0088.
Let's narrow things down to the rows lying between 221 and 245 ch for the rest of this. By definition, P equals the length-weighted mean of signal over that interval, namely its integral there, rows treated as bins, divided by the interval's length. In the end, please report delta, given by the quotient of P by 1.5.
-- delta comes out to 19.9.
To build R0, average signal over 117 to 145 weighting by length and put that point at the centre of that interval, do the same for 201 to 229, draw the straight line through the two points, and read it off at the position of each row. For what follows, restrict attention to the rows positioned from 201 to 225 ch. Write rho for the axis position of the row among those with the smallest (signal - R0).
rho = 203.0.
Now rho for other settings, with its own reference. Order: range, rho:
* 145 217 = 187.0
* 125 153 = 135.0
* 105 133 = 107.0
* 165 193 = 187.0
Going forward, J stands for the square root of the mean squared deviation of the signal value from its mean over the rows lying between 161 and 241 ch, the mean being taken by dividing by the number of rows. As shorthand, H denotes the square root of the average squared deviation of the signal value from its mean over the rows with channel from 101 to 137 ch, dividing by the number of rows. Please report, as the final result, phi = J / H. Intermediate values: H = 0.9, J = 4.36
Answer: 5.1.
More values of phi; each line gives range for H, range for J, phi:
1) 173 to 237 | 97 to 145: 0.2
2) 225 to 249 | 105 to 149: 3.0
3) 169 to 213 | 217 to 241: 0.1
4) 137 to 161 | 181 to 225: 4.6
